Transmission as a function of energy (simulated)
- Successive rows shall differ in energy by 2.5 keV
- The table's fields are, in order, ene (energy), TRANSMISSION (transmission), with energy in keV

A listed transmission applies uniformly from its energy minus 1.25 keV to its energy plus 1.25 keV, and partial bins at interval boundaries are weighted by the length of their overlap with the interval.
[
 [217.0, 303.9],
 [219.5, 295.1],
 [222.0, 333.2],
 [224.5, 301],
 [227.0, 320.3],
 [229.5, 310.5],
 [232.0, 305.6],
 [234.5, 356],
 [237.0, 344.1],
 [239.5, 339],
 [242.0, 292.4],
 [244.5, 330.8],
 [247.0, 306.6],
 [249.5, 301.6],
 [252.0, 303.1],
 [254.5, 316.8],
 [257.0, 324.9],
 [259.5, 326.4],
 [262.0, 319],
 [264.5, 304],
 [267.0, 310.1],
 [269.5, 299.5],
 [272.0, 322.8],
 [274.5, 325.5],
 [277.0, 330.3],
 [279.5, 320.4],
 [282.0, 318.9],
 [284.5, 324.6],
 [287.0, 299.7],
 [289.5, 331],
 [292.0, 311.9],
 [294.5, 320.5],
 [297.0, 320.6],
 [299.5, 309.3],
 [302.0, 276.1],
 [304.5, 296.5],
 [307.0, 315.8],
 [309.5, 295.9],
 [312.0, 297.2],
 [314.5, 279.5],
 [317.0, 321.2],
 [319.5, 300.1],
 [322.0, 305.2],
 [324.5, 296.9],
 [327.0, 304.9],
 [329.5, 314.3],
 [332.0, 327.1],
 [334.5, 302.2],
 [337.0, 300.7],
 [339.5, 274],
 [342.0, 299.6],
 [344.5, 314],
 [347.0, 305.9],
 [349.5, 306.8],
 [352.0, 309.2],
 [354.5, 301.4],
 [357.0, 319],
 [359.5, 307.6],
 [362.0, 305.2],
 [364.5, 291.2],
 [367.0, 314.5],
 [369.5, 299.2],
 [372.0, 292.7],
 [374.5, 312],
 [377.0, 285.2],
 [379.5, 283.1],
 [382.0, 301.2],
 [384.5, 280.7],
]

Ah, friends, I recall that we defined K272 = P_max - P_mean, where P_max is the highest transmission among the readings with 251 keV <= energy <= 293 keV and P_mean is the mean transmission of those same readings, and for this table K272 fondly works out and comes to 14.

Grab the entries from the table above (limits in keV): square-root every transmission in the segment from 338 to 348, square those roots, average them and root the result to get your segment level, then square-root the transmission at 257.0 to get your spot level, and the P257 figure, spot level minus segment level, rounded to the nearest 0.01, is 0.75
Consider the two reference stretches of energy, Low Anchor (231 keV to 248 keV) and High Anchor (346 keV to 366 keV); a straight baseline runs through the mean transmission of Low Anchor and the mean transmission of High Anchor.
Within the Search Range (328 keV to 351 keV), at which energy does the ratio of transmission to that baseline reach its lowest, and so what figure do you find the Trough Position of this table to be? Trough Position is 339.5 keV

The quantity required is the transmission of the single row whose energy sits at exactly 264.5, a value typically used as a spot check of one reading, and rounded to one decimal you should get 304.0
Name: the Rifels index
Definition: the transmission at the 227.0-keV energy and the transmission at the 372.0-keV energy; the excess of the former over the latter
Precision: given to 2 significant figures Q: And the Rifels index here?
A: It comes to 28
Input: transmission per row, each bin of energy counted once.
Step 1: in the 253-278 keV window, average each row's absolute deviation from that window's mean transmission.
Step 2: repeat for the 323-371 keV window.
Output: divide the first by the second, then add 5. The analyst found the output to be 6.06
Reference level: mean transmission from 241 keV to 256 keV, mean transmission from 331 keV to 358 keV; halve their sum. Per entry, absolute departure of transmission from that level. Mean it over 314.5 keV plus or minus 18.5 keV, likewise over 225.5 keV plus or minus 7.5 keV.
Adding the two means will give 22.2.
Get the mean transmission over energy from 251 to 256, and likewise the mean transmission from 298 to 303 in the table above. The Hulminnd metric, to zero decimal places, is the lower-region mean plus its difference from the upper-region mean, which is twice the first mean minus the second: 327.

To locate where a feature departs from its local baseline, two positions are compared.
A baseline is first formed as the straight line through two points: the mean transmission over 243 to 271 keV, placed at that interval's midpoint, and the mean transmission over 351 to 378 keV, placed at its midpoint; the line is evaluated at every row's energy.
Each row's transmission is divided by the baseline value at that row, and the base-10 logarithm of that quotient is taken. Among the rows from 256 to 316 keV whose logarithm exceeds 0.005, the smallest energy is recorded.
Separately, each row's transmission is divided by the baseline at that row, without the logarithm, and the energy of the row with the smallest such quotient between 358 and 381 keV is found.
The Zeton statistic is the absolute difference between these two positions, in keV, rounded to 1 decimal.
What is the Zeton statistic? 122.5 keV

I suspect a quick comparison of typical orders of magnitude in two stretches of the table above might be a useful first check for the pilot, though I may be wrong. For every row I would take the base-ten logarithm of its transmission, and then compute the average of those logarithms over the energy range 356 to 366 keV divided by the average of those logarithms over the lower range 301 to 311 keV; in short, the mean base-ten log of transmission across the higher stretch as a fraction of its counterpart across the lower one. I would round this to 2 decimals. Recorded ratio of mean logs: 1.01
